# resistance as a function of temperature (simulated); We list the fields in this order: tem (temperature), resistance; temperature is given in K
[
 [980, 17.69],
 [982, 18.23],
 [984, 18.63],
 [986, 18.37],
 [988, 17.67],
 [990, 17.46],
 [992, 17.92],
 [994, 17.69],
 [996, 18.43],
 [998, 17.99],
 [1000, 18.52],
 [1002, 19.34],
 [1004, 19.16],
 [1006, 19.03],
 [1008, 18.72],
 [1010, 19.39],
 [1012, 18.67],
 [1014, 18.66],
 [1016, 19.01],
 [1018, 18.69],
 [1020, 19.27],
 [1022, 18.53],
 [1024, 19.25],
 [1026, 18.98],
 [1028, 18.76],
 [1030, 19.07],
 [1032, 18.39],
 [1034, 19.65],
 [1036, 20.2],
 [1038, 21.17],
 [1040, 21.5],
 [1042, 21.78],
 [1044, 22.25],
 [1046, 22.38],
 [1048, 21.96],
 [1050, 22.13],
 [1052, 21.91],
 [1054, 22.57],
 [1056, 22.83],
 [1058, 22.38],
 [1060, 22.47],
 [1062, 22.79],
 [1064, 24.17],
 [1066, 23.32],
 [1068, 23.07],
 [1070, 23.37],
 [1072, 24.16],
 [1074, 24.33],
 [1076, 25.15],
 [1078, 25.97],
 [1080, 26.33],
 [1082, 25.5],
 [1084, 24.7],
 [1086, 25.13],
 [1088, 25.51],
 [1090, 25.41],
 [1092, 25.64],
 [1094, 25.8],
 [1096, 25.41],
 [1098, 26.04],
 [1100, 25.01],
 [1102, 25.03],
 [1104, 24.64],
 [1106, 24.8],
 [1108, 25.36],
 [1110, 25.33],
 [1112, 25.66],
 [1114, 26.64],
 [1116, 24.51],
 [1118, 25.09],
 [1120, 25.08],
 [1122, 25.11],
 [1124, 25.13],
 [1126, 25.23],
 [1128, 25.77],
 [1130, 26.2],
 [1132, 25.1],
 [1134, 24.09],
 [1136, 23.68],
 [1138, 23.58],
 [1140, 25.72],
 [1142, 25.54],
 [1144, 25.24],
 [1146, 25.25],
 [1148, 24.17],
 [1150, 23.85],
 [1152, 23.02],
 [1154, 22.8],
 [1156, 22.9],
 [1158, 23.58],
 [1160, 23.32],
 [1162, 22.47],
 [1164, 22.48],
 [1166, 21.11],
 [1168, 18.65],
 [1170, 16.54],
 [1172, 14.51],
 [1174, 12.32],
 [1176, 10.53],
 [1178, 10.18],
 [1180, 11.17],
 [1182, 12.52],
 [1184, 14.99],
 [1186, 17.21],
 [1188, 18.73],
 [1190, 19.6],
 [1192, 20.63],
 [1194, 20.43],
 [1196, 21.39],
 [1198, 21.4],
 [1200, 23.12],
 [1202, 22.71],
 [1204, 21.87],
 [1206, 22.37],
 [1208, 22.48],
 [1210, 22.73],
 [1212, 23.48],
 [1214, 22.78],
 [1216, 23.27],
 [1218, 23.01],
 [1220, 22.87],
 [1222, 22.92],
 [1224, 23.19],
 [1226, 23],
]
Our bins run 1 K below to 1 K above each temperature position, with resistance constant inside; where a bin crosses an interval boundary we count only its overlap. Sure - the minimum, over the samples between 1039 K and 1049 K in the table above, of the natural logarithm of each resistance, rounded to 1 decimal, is 3.1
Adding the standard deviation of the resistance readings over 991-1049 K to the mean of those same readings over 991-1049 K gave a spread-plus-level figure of 20.8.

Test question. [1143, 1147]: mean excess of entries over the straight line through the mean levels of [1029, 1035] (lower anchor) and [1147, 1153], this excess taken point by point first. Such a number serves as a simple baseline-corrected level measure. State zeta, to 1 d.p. 1.8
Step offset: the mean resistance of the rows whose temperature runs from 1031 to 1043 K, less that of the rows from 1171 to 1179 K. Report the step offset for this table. 9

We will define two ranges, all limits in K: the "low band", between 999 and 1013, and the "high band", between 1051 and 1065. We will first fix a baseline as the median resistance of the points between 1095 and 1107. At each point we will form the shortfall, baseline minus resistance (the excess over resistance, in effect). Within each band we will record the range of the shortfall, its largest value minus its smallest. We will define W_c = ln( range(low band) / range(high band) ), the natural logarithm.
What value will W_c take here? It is -1.0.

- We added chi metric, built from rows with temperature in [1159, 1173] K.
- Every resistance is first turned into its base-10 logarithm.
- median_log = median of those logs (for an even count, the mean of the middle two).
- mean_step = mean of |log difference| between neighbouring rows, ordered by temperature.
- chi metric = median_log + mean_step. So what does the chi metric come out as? 1.36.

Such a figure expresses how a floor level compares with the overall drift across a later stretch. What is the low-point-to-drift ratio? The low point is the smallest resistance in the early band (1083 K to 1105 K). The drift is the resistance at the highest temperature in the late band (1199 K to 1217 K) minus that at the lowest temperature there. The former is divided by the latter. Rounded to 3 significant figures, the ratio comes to 164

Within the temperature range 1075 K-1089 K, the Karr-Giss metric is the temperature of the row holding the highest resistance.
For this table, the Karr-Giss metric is 1080 K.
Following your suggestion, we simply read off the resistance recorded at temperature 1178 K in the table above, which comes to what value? 10.18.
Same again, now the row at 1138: 23.58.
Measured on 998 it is 17.99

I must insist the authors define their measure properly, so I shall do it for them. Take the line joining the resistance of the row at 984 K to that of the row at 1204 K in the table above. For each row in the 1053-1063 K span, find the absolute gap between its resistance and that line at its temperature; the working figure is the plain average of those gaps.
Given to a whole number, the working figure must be 3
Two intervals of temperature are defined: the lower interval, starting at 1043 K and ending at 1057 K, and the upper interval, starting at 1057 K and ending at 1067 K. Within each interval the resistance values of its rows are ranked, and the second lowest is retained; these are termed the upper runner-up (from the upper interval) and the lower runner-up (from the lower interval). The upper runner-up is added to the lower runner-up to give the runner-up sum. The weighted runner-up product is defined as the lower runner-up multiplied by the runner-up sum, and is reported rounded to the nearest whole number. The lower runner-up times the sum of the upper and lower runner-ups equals 976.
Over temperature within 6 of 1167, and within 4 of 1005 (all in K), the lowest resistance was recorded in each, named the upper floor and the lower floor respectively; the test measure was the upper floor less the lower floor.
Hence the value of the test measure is -4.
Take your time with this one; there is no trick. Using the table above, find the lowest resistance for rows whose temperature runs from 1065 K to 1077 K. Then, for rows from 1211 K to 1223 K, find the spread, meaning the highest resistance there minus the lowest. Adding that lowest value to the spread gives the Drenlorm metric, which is 24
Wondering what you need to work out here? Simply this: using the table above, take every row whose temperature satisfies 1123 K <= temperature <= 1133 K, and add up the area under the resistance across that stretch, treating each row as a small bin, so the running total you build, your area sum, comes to 255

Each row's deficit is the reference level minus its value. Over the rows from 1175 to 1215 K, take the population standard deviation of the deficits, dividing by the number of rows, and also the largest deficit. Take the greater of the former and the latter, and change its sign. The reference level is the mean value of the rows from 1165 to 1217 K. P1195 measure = -8.5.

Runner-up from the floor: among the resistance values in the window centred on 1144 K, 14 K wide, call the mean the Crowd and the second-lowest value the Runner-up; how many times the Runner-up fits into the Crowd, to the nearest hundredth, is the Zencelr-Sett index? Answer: 1.04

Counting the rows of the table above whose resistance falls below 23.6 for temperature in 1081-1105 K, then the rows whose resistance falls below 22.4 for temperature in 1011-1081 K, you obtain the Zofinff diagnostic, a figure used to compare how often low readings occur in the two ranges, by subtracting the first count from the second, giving 22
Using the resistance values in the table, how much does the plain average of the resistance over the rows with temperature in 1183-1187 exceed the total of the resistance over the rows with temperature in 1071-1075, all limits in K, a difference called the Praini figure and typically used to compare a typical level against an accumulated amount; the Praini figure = -32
